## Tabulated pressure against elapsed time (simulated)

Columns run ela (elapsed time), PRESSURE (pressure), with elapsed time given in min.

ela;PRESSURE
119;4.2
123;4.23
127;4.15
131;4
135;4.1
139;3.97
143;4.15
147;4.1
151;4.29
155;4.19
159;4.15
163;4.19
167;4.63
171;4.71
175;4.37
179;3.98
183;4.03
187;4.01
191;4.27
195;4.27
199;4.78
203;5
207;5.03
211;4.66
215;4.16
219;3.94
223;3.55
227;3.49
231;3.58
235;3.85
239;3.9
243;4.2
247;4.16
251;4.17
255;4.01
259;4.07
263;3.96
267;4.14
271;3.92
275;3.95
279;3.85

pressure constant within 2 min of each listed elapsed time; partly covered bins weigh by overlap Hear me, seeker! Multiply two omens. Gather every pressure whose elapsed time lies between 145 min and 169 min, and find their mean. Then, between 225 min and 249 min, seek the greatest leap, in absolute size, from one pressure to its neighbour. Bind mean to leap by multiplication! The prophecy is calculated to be 1.3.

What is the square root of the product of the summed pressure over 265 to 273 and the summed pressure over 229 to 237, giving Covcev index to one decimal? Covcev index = 7.7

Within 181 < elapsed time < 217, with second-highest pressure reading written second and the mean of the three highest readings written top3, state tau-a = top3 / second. 0.99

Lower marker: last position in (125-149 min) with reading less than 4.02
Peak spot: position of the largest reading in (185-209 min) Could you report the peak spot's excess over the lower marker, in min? 68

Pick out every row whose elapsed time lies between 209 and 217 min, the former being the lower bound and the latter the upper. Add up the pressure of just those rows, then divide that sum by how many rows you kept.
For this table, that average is 4.4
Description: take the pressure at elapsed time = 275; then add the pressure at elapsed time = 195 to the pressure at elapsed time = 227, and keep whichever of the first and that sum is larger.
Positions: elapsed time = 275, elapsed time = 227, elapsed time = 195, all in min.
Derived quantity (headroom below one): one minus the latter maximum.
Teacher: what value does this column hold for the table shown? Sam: -6.8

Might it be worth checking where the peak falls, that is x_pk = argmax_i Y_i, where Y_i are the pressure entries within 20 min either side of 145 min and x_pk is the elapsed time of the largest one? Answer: 151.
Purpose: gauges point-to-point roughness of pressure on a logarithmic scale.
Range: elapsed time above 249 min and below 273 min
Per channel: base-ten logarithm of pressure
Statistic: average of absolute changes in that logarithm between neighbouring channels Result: 0.016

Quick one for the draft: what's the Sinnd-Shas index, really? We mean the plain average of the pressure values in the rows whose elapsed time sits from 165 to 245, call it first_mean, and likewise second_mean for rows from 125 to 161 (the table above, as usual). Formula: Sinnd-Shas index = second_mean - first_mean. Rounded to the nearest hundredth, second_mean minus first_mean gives -0.10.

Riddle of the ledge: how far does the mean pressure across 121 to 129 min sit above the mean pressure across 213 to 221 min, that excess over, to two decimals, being 0.14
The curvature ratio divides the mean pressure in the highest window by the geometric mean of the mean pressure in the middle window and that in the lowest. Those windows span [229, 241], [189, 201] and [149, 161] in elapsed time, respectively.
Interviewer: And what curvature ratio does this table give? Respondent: 0.87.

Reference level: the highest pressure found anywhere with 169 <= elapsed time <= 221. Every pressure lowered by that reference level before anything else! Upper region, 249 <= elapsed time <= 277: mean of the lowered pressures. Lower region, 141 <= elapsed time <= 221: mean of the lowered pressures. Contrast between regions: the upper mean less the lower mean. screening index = -0.31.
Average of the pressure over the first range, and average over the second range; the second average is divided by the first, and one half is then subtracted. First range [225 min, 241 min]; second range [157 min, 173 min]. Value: 0.69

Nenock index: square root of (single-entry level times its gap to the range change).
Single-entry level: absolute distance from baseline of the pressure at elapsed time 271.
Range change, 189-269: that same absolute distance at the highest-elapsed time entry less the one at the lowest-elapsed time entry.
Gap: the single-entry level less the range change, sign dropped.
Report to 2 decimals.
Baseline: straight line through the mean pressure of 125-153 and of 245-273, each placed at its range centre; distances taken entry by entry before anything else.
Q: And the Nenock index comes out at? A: 0.18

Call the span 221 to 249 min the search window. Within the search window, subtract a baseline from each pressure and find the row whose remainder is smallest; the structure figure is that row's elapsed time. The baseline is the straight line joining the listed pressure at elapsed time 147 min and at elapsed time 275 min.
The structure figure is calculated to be 227 min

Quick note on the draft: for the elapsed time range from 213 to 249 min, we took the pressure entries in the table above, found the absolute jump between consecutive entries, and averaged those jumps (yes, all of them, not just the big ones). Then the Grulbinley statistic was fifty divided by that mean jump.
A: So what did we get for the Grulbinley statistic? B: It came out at 282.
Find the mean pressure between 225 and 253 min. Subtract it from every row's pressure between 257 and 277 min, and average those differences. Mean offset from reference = 0.10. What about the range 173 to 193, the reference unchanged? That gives 0.22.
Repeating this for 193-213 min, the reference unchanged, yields 0.84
